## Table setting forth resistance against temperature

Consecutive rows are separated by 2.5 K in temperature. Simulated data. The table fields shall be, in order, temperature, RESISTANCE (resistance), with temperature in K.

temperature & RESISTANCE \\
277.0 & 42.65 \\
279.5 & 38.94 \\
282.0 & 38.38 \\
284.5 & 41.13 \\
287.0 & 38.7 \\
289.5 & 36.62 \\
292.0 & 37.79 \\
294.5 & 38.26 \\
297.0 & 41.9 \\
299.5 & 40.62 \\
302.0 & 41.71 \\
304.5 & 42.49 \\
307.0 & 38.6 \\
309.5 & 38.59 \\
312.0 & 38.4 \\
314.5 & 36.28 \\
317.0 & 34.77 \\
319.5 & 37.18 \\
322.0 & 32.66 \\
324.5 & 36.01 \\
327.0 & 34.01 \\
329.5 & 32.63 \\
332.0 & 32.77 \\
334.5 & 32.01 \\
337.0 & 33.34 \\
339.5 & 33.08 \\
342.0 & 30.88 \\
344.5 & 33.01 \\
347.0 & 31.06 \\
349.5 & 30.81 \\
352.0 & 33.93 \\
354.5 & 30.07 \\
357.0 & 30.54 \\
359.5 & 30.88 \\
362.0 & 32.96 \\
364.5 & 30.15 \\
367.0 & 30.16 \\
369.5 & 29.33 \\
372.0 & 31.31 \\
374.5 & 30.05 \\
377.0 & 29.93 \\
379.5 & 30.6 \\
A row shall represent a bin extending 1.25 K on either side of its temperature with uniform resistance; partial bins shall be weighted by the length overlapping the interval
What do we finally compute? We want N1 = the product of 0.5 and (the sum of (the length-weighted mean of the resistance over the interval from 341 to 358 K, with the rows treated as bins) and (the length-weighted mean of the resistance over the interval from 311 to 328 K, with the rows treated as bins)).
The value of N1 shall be 33.5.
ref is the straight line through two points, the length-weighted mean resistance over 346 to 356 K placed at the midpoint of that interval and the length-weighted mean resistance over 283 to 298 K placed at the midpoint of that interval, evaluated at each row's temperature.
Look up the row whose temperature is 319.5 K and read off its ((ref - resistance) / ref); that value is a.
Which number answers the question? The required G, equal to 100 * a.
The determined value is -5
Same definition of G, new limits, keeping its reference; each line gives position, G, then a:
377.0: -6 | -0.06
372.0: -9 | -0.09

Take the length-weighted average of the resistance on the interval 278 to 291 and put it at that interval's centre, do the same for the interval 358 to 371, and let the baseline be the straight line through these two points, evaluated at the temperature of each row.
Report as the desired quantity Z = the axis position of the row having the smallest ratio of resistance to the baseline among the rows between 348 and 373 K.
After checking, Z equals 354.5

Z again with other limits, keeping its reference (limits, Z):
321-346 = 322.0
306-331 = 322.0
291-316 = 292.0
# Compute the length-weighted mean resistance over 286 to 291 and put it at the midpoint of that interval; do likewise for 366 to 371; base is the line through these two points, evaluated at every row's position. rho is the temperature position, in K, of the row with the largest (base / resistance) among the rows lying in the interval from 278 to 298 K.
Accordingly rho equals 289.5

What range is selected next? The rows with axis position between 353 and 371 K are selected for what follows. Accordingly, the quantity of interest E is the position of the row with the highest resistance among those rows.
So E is 362.0 K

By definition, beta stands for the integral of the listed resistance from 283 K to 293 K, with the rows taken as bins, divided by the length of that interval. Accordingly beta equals 39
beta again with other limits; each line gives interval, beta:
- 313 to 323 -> 35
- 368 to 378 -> 30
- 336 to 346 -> 33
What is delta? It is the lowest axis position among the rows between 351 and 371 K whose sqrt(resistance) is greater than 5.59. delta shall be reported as 352.0 K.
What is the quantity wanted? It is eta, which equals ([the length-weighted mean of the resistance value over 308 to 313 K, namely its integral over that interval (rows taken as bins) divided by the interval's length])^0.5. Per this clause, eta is 6.21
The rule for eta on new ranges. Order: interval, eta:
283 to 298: 6.25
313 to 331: 5.90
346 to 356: 5.61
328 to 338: 5.72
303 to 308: 6.38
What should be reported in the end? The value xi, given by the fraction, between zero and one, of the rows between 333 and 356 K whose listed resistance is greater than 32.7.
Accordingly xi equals 0.4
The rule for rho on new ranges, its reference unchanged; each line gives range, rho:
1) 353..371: 354.5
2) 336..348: 342.0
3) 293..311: 294.5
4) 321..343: 322.0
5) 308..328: 322.0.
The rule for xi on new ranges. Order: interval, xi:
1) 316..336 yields 0.6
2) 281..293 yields 1.0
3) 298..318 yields 1.0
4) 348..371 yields 0.2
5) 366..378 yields 0.0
